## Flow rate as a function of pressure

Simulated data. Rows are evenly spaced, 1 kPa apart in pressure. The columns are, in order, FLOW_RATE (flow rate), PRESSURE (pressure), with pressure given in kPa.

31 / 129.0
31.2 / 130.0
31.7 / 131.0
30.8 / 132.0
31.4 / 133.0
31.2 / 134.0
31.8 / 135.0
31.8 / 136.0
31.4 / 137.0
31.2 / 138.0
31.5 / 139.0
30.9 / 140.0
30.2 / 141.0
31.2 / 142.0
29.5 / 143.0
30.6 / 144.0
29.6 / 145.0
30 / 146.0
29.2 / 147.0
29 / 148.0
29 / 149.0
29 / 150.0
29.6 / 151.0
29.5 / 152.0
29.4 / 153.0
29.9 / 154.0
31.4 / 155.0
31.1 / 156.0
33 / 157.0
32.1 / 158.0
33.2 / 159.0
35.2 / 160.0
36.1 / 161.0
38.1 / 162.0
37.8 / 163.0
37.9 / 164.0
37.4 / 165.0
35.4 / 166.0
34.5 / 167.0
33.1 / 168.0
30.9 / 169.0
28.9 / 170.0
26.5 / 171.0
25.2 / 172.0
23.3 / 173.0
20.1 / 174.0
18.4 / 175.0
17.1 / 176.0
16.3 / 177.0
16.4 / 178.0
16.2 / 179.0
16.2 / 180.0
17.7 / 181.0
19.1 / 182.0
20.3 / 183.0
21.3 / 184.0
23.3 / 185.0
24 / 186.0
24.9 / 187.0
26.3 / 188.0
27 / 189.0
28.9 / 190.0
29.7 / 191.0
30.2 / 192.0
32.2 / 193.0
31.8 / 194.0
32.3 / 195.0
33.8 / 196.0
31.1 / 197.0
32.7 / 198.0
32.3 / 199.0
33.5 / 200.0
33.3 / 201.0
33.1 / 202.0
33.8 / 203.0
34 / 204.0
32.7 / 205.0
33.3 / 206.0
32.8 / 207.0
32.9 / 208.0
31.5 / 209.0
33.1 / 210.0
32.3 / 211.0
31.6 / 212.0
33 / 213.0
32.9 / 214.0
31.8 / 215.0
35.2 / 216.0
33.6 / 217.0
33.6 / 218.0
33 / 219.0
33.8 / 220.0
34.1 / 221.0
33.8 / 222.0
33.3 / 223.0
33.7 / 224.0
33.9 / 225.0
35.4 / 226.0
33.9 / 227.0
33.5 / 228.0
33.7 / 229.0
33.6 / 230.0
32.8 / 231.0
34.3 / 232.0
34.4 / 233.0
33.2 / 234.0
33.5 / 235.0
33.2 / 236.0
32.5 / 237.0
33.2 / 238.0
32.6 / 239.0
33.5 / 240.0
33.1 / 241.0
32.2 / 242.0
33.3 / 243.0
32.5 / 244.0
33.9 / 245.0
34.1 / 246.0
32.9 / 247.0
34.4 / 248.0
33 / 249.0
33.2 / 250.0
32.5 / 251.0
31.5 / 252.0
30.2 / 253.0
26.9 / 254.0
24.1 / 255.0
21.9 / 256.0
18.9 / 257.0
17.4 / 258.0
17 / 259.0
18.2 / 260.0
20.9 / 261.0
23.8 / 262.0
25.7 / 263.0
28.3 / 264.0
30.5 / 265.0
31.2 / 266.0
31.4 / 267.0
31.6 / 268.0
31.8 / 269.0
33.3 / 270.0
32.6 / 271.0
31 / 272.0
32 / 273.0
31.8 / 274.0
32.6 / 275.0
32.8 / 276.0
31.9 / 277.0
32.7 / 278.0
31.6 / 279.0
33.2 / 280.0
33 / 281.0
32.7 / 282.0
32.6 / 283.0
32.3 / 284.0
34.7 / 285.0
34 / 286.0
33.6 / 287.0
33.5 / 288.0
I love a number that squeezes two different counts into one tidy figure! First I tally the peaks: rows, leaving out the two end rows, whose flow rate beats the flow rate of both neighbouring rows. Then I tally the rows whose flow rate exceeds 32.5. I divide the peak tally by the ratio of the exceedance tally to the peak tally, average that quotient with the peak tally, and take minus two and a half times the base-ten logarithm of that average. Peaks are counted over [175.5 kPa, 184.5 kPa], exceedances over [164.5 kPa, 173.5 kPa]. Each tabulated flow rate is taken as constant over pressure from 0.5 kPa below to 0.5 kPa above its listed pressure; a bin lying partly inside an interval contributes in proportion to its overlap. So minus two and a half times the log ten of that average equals 0.51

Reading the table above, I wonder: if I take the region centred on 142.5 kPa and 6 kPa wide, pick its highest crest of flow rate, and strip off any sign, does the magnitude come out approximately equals 31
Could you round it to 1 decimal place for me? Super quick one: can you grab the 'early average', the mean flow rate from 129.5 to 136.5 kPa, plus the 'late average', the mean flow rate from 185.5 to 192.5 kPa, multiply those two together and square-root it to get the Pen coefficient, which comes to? 29.3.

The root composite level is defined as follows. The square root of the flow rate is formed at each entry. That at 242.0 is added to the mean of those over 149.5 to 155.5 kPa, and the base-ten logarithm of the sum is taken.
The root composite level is 1.05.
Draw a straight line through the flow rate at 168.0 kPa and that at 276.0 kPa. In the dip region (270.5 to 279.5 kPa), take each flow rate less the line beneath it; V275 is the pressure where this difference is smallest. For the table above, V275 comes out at 272.0 kPa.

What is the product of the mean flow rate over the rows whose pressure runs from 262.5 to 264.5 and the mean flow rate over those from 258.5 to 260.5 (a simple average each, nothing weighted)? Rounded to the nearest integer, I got 475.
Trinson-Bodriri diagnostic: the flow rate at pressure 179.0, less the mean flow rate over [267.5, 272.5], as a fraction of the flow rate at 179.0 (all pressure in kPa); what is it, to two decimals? -0.98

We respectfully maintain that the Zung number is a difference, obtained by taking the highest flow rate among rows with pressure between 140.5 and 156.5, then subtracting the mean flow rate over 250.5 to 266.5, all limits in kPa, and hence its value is 6.5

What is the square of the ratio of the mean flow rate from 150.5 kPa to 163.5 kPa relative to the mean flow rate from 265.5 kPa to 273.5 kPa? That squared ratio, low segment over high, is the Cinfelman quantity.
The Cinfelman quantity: 1.1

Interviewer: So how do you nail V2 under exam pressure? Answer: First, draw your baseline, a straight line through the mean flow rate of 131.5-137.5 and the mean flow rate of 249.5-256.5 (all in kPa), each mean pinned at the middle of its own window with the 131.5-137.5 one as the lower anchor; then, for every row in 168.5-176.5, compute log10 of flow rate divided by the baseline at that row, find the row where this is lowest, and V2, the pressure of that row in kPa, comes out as 176.0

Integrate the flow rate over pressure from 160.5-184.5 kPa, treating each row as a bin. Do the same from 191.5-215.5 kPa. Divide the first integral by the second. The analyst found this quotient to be 0.80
